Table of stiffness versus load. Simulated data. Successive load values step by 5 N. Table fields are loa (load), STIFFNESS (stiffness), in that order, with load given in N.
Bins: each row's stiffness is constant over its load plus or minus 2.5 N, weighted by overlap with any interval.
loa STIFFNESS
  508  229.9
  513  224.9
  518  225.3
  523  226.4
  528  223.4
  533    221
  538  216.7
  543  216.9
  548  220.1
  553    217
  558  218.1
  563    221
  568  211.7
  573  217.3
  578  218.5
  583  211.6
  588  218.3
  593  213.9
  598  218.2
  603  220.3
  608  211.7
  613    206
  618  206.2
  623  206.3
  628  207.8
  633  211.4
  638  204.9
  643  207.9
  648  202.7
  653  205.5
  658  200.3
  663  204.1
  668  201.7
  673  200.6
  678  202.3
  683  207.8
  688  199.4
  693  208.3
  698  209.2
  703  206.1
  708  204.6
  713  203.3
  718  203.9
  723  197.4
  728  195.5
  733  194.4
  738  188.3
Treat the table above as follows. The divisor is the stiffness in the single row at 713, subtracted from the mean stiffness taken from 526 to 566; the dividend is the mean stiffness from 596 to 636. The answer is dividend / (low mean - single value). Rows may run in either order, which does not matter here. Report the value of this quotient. 13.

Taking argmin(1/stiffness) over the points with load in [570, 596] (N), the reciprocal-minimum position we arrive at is 578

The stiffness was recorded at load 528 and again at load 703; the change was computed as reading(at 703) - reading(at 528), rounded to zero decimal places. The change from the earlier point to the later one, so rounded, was -17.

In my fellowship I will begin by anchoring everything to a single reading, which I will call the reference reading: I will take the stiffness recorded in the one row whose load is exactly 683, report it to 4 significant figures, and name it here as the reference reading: 207.8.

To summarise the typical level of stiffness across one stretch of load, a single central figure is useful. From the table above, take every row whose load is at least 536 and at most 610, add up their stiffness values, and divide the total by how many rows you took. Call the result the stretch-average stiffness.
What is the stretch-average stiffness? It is 217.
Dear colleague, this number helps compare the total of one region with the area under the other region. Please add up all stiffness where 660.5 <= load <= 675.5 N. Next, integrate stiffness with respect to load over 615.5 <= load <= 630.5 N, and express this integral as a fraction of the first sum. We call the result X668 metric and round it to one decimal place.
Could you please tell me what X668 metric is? 5.1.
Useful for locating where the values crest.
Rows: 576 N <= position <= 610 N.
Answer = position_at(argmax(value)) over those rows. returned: 603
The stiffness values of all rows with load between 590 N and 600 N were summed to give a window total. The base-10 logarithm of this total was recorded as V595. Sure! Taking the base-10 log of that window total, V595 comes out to 2.64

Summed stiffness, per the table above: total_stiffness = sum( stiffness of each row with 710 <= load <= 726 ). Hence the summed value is 605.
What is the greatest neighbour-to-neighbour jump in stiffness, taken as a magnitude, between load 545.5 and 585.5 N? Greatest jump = 9.3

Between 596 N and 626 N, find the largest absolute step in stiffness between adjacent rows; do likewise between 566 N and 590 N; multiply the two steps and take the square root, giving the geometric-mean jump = 7.7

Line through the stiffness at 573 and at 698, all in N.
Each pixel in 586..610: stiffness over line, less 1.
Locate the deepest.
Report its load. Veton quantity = 608 N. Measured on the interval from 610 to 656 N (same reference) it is 648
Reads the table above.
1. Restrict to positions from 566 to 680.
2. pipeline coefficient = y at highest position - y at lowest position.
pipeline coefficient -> -9.4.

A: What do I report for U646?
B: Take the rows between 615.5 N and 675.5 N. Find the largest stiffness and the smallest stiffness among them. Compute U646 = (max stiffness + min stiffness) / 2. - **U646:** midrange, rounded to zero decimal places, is 206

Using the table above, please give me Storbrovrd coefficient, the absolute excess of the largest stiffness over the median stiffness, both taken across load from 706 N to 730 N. 1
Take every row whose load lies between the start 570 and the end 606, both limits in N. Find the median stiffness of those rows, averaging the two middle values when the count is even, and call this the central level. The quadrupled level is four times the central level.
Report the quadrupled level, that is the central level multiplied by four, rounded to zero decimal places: 873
